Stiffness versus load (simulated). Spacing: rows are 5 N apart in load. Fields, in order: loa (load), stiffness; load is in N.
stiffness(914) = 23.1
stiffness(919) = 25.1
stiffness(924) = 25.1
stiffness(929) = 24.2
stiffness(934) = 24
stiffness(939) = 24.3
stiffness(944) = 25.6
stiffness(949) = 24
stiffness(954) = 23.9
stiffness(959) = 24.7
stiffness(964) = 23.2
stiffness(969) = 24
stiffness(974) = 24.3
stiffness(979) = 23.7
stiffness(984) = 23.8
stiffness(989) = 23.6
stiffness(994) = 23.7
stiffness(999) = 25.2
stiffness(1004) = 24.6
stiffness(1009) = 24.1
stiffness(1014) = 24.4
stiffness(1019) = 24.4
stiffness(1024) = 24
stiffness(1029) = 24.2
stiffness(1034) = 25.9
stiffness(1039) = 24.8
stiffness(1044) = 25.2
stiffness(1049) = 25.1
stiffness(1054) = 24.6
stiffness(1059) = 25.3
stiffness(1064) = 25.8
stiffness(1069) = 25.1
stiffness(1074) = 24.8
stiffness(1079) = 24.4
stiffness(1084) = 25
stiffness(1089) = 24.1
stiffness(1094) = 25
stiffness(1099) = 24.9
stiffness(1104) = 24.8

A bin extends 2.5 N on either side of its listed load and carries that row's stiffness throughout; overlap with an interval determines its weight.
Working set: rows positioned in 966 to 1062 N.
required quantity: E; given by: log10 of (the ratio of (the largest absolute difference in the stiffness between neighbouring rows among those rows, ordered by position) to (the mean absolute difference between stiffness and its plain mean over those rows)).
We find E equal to 0.51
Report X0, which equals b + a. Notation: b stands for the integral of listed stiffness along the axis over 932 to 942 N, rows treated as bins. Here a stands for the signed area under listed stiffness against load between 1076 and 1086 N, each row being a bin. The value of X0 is 489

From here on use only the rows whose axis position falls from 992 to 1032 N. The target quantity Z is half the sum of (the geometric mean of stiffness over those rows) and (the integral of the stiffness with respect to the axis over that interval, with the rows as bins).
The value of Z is 499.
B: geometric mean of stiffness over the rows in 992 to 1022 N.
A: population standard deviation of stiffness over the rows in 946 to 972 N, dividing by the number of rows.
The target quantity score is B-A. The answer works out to 23.9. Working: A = 0.5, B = 24.4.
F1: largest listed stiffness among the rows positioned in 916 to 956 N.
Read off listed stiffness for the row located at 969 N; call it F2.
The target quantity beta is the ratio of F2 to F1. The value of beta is 0.94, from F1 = 25.6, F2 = 24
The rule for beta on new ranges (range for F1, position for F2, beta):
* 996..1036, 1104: 0.96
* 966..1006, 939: 0.96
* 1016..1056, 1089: 0.93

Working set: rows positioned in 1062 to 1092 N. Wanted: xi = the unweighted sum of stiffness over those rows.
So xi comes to 149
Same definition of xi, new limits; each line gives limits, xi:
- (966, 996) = 143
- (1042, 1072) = 151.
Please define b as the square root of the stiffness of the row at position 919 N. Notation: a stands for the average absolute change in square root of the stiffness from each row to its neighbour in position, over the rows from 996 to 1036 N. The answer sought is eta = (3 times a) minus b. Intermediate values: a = 0.053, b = 5.010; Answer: -4.85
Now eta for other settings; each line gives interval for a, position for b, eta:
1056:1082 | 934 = -4.76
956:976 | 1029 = -4.65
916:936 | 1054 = -4.85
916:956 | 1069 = -4.82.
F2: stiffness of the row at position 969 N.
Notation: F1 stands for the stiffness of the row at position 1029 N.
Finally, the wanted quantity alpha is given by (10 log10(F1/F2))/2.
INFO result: 0.02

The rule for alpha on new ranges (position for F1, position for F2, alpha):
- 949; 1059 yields -0.11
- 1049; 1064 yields -0.06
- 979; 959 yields -0.09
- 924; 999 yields -0.01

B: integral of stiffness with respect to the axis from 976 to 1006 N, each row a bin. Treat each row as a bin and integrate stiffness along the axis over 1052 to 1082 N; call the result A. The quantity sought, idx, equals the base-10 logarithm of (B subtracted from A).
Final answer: 1.44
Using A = 750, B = 723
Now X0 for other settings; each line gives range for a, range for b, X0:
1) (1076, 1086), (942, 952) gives 494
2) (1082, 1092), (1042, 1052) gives 497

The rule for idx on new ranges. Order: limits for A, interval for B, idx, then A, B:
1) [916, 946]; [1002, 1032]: 1.05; 740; 729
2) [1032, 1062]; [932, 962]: 1.35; 754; 732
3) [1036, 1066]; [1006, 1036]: 1.29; 754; 734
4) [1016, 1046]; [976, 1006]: 1.28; 742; 723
